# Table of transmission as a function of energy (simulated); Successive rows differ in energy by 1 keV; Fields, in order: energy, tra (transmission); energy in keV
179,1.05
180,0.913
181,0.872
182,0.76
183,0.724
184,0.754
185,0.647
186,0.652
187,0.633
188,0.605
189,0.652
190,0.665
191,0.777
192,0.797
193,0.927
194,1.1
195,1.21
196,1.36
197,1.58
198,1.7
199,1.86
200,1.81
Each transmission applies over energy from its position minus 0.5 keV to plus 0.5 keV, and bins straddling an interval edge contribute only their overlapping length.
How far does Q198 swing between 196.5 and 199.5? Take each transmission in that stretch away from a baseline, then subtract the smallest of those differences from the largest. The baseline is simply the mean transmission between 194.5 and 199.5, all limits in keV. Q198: 0.28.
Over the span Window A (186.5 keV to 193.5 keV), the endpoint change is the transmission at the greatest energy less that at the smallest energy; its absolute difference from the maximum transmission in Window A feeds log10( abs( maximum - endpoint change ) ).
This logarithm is -0.20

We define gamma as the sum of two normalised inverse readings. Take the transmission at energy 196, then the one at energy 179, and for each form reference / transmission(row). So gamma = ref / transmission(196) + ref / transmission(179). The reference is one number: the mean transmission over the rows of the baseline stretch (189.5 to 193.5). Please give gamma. 1.3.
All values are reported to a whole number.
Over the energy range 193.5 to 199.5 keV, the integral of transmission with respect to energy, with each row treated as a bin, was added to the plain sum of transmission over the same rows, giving 18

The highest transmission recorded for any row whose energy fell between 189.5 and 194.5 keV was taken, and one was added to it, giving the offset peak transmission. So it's 2.1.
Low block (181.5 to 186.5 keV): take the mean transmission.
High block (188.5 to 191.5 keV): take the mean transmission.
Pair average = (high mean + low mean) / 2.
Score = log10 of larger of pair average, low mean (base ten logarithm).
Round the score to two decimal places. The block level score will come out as -0.15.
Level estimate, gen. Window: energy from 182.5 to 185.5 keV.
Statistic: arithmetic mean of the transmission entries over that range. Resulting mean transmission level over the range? 0.71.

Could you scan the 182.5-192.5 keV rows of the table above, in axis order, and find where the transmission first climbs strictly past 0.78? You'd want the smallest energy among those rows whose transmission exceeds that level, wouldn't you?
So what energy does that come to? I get 192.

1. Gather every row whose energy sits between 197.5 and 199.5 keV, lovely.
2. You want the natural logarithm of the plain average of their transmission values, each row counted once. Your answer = 0.58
